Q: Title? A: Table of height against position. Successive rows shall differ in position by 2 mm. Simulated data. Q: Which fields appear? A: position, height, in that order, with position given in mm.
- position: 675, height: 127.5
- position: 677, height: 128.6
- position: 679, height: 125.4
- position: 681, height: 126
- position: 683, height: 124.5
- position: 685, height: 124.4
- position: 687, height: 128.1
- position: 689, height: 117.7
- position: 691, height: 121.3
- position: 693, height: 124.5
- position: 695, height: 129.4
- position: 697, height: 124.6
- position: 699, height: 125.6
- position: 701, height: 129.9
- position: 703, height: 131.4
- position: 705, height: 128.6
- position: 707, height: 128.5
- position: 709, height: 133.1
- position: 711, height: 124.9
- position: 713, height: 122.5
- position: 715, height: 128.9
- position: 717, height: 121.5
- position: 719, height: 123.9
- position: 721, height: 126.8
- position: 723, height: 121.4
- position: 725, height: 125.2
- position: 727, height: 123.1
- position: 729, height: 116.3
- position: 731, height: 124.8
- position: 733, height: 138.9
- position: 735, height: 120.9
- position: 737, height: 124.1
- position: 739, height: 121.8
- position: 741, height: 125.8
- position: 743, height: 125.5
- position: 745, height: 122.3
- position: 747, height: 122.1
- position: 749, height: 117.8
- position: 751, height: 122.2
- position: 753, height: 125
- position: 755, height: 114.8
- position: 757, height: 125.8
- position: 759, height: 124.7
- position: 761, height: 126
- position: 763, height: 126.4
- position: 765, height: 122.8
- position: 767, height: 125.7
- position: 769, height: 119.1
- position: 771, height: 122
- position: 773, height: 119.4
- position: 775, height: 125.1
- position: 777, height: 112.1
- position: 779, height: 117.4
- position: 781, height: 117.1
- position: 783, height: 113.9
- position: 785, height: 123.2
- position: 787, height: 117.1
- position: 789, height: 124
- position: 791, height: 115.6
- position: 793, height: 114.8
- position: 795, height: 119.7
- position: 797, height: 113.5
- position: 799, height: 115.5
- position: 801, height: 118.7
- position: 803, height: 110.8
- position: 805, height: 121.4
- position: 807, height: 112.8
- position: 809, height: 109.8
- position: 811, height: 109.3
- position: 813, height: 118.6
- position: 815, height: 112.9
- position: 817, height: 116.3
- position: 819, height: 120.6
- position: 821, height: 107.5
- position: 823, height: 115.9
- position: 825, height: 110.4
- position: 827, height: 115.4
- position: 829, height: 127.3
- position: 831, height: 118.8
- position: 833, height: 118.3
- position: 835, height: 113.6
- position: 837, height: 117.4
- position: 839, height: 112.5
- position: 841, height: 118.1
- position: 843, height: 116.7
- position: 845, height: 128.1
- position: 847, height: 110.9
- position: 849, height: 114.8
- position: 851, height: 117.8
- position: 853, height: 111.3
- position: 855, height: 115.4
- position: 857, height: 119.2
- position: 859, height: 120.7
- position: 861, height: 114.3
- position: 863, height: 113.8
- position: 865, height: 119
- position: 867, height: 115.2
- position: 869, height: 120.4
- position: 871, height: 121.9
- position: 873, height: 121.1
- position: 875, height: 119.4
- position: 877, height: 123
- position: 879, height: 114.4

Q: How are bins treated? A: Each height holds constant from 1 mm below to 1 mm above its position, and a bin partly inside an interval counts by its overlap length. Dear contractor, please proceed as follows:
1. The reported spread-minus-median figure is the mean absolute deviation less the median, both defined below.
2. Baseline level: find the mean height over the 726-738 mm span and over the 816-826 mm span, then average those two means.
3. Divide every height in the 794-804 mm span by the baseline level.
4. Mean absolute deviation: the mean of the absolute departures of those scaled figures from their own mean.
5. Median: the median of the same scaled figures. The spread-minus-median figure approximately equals -0.94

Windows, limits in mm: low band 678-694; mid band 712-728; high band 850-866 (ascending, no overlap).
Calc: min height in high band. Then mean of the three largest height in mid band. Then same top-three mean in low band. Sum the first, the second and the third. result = 365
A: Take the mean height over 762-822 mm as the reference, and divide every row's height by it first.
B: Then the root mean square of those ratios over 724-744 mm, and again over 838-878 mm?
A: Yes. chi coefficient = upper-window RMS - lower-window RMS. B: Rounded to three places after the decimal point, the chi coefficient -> -0.060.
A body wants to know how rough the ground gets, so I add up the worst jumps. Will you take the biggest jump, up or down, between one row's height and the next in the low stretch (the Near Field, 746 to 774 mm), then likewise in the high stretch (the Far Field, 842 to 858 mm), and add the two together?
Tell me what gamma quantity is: 28.2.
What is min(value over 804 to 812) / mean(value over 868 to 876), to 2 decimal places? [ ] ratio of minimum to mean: 0.91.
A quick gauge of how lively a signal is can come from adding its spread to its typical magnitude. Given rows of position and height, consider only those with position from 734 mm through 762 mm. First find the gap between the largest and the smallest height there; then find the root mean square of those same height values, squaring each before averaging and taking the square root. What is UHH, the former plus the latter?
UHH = 134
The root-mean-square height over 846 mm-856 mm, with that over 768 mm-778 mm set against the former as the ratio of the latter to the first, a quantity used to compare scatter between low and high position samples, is 1.05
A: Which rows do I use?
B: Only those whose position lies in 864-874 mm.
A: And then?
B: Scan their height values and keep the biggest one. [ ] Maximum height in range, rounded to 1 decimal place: 121.9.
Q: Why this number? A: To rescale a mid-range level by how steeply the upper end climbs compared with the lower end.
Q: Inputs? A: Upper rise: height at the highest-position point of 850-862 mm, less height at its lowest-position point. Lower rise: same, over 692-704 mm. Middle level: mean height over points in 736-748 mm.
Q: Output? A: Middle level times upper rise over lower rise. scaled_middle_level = -63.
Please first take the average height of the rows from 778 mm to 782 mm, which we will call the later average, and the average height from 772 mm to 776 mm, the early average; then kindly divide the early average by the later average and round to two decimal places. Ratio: 1.04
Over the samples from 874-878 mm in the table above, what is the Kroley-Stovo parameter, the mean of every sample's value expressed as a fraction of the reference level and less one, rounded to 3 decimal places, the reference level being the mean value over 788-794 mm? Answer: 0.026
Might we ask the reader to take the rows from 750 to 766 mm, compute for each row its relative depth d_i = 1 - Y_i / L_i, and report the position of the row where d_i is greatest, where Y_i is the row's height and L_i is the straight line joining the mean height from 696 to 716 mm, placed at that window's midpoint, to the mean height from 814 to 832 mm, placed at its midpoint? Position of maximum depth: 755 mm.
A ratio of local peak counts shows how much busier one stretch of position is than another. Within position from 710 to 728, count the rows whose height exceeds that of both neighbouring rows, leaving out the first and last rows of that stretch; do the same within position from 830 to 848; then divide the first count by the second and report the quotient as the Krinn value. 1.0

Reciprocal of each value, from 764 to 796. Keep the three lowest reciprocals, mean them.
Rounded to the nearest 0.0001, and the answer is 0.0080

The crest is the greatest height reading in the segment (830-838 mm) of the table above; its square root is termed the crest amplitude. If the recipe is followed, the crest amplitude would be 10.9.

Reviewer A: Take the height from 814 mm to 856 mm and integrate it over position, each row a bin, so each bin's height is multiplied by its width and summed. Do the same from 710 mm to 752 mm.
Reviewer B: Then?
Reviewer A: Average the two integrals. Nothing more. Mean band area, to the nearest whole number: 5041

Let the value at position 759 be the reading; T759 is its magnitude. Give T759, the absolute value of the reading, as 125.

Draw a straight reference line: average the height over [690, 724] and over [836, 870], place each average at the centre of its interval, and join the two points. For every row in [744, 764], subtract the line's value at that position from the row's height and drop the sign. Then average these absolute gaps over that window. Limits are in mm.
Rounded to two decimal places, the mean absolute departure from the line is 3.17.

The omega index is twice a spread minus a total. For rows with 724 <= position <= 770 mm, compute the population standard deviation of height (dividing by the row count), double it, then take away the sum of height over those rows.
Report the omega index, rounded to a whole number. -2832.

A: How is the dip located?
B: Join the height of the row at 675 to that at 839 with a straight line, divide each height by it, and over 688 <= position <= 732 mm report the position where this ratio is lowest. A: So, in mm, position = 689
